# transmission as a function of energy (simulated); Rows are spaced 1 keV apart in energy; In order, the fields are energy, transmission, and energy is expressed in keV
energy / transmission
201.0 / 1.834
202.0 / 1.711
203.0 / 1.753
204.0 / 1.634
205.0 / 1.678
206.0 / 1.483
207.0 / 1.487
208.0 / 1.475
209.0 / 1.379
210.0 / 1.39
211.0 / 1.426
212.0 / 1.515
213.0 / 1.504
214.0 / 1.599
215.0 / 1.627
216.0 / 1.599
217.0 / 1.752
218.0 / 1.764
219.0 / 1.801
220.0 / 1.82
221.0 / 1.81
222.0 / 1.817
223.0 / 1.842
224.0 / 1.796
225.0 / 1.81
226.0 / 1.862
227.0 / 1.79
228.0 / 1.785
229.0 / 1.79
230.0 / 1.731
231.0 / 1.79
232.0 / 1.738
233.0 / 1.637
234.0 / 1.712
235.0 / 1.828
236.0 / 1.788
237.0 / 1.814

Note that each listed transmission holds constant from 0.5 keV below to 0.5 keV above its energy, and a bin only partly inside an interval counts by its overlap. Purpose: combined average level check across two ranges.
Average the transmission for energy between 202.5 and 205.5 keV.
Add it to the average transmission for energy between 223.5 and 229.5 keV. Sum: 3.49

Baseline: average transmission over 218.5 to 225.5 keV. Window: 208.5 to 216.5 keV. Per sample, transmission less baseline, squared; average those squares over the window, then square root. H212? 0.32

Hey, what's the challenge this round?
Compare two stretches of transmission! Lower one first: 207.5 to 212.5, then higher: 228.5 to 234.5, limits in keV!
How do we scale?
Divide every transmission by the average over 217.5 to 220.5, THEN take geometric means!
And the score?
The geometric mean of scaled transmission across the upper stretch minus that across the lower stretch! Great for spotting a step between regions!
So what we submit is 0.16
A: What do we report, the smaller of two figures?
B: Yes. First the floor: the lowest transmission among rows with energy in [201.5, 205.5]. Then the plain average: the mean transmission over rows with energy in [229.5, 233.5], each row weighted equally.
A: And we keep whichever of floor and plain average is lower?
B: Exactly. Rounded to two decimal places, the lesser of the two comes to 1.63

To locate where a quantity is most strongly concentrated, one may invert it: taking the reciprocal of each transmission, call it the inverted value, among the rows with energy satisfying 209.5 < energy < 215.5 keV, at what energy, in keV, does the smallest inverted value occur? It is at 215.0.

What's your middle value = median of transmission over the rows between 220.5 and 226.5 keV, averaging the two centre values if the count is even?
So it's 1.81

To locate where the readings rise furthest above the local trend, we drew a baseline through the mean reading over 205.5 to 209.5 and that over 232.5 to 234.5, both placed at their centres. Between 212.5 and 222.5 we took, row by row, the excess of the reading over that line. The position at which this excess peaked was 220.0 keV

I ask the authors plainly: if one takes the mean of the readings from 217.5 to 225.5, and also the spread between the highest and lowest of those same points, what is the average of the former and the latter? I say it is 0.943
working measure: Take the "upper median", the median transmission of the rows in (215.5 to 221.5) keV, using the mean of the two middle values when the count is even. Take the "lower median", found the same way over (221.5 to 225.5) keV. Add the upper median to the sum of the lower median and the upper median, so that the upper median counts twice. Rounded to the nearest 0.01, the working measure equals 5.38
